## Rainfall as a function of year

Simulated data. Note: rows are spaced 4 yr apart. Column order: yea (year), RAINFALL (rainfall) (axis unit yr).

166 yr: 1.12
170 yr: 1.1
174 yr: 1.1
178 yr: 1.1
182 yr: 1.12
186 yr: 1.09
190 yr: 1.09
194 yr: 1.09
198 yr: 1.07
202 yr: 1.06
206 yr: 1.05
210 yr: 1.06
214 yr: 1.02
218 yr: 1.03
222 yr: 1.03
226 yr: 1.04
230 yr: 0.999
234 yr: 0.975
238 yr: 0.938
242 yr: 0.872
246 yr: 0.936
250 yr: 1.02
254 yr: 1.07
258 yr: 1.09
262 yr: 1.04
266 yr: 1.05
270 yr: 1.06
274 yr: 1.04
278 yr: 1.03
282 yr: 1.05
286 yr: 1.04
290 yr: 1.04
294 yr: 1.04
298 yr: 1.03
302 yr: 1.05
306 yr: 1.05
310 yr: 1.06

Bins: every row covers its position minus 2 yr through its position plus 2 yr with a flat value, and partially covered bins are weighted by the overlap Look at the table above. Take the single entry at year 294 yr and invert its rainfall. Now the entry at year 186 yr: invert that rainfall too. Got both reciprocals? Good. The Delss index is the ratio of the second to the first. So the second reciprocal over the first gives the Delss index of 0.95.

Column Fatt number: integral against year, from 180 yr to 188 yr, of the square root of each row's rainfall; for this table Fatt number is 8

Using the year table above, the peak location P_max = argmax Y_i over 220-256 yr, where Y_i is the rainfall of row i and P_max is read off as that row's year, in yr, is 254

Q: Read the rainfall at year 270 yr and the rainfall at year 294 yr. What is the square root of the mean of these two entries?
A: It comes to 1.02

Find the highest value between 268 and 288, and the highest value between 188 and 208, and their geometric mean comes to 1.07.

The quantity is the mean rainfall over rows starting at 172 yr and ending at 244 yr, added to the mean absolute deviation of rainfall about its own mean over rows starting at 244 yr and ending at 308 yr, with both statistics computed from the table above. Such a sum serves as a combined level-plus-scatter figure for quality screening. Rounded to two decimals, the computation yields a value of 1.06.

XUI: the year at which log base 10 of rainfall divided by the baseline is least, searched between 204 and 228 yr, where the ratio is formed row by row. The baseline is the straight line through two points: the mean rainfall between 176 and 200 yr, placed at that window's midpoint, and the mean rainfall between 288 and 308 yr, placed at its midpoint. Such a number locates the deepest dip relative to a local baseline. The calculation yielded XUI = 214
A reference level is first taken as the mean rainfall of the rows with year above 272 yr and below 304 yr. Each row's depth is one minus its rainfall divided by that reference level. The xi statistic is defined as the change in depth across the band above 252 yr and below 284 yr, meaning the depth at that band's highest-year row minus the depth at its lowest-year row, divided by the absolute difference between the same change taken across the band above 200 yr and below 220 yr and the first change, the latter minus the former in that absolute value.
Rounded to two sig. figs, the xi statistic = 2.0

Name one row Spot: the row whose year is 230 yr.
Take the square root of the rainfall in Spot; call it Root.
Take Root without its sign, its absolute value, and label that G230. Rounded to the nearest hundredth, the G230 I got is 1.00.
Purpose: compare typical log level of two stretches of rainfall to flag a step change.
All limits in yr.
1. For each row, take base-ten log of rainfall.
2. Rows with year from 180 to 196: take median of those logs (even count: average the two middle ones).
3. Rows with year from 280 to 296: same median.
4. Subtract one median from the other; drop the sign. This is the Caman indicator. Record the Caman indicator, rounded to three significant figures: 0.0204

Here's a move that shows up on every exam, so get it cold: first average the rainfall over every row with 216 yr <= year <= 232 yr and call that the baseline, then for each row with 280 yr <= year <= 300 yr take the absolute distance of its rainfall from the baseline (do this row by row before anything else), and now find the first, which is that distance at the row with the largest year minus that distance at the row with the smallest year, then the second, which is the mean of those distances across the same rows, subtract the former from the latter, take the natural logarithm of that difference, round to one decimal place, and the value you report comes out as -3.3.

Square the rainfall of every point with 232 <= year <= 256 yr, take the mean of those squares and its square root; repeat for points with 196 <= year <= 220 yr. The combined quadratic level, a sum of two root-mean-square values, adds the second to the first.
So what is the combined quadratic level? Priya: 2.02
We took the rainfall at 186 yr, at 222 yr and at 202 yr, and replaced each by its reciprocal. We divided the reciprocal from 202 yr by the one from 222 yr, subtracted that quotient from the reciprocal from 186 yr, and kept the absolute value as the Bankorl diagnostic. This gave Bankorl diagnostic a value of 0.05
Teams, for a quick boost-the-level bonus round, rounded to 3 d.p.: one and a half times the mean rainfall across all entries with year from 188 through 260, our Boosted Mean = 1.537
